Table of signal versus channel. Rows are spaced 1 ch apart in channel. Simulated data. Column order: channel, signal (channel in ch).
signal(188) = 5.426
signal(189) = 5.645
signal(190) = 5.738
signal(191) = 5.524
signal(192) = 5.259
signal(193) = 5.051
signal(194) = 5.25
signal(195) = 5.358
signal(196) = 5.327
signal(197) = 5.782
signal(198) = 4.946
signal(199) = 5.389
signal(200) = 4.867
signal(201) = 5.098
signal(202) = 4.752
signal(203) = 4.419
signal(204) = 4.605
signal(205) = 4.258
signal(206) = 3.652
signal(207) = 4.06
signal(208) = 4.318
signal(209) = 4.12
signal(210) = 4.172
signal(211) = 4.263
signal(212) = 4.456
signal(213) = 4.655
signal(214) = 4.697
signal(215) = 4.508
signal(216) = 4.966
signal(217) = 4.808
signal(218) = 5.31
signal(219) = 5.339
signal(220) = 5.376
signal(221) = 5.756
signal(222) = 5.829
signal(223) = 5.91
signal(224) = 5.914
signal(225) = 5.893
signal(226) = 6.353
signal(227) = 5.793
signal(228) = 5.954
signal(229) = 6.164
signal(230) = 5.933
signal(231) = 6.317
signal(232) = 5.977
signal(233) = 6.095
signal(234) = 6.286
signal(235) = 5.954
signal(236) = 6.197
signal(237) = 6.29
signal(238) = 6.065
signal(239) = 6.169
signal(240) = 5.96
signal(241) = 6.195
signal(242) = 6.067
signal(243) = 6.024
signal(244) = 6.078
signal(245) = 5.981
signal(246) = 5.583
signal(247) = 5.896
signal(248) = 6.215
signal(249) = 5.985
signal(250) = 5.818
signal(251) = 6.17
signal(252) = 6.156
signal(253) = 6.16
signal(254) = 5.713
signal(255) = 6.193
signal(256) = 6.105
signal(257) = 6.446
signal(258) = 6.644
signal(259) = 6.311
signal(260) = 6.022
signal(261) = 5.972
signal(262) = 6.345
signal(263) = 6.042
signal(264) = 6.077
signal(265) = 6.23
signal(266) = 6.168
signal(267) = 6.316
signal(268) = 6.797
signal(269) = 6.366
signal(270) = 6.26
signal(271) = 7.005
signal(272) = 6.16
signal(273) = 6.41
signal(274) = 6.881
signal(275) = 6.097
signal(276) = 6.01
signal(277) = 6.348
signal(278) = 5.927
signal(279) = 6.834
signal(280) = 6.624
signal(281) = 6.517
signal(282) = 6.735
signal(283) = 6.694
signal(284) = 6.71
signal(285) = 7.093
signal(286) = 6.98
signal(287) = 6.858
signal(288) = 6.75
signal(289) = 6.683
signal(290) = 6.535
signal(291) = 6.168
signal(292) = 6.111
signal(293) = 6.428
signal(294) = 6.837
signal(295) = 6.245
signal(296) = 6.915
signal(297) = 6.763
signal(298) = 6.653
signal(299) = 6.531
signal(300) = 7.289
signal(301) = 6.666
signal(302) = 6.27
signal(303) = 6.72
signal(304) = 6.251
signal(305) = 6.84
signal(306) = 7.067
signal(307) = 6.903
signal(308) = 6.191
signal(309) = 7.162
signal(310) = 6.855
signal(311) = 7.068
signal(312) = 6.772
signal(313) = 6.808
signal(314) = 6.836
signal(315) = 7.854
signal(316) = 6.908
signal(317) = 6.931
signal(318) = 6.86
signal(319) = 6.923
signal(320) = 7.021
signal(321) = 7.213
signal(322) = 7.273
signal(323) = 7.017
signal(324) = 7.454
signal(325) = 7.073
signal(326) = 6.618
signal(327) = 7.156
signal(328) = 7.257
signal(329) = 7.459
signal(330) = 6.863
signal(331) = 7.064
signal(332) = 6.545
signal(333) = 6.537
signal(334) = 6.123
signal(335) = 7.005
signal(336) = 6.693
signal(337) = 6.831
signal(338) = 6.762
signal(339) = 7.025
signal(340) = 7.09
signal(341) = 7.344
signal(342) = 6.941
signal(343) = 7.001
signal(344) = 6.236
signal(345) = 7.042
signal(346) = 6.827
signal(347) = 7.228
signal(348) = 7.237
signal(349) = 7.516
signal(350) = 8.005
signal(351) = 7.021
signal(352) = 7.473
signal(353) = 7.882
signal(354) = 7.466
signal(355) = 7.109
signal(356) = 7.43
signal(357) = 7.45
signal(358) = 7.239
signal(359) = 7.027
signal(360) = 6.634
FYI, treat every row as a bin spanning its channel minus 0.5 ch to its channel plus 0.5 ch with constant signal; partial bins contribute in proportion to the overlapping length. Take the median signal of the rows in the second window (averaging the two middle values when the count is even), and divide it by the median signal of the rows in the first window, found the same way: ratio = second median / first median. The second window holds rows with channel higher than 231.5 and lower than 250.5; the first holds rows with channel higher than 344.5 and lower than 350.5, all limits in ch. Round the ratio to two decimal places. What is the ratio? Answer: 0.84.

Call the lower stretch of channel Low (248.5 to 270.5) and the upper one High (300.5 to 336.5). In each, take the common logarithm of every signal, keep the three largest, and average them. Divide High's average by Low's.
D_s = 1.07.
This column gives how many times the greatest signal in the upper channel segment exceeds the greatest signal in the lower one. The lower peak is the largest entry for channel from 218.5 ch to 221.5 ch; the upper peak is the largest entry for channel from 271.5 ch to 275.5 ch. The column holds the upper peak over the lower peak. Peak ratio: 1.20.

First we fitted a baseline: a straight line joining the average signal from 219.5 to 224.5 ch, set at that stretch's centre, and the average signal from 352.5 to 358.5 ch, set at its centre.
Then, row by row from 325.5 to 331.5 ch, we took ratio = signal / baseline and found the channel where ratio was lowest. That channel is 326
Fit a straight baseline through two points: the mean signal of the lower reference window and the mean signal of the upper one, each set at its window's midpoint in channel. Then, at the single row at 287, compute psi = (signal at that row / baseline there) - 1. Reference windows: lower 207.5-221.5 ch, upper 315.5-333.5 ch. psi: 0.10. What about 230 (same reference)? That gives 0.17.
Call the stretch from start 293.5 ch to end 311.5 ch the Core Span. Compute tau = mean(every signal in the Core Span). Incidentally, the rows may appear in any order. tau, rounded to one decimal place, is 6.7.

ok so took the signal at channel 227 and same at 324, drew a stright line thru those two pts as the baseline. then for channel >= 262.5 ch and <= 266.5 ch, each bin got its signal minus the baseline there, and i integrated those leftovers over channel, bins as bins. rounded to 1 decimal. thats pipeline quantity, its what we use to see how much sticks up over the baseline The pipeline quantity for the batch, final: -1.2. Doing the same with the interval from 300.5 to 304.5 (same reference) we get -2.4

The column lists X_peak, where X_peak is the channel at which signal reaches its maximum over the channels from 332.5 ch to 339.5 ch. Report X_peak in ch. 339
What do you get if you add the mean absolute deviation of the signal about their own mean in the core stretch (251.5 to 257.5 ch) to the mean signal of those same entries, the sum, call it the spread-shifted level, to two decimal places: 6.28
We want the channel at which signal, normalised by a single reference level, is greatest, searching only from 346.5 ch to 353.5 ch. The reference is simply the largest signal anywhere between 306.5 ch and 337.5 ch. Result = 350 ch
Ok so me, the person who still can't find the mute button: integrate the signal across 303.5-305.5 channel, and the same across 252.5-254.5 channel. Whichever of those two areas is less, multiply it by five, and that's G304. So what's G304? 59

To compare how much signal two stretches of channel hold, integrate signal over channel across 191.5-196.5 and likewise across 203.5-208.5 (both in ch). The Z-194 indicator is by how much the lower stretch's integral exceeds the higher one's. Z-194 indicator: 5.4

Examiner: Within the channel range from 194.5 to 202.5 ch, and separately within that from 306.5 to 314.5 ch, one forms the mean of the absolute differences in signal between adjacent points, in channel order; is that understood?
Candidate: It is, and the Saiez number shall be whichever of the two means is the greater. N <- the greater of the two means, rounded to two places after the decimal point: 0.41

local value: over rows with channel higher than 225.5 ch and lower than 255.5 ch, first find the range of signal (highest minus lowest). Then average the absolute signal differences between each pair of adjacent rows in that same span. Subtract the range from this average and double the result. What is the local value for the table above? -1.1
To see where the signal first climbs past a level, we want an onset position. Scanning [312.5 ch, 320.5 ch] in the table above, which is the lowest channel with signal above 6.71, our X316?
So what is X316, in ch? 313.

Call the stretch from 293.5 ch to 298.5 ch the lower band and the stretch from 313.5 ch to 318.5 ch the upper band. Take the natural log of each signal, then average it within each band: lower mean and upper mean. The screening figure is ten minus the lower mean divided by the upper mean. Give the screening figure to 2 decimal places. 9.03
